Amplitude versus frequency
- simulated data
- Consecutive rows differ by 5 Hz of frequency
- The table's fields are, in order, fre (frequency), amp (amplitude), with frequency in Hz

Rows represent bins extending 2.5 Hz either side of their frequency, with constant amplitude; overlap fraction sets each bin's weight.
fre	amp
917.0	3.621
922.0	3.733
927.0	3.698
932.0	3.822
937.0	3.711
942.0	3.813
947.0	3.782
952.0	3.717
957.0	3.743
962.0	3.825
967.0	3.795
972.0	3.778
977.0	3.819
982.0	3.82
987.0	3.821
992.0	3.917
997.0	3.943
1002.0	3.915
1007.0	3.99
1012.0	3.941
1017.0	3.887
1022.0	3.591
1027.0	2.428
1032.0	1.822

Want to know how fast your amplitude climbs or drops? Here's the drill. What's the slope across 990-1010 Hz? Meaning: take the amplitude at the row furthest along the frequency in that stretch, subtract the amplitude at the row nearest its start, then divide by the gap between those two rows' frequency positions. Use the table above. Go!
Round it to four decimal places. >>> 0.0049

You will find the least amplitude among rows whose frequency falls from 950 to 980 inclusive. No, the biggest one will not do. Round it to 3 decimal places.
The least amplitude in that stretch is 3.717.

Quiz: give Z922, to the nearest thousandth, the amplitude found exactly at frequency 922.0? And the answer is 3.733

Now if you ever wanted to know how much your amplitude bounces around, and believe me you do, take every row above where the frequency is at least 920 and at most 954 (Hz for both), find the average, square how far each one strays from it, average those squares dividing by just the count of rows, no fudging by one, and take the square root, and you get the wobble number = 0.047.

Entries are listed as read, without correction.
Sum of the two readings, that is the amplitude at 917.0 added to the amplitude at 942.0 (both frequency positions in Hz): 7.43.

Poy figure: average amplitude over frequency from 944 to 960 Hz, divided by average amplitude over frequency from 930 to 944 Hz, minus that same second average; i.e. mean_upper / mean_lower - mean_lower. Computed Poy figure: -2.79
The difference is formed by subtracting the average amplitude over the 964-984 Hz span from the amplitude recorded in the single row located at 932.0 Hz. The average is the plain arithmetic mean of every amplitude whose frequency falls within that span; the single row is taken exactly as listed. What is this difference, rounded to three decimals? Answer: 0.019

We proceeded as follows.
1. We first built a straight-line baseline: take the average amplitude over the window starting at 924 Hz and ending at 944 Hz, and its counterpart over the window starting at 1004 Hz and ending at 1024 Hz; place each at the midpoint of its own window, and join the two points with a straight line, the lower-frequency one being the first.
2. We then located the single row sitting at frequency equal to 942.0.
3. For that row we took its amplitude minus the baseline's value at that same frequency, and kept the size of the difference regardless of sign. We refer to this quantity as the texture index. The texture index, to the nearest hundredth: 0.04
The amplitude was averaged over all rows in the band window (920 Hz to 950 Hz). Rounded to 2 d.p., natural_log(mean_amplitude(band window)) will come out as 1.32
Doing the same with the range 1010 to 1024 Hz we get 1.34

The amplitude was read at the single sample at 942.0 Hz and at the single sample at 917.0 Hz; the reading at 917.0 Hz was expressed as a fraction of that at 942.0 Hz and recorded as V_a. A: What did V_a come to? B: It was 0.95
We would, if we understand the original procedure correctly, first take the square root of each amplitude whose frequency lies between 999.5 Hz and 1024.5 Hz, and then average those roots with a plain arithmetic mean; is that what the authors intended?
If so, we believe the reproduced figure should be 1.966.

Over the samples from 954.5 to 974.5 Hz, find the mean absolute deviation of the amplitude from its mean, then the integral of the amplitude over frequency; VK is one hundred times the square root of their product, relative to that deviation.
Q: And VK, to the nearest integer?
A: 5531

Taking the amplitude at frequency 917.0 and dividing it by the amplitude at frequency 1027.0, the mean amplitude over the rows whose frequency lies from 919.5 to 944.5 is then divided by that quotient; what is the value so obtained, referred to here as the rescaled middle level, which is 2.5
